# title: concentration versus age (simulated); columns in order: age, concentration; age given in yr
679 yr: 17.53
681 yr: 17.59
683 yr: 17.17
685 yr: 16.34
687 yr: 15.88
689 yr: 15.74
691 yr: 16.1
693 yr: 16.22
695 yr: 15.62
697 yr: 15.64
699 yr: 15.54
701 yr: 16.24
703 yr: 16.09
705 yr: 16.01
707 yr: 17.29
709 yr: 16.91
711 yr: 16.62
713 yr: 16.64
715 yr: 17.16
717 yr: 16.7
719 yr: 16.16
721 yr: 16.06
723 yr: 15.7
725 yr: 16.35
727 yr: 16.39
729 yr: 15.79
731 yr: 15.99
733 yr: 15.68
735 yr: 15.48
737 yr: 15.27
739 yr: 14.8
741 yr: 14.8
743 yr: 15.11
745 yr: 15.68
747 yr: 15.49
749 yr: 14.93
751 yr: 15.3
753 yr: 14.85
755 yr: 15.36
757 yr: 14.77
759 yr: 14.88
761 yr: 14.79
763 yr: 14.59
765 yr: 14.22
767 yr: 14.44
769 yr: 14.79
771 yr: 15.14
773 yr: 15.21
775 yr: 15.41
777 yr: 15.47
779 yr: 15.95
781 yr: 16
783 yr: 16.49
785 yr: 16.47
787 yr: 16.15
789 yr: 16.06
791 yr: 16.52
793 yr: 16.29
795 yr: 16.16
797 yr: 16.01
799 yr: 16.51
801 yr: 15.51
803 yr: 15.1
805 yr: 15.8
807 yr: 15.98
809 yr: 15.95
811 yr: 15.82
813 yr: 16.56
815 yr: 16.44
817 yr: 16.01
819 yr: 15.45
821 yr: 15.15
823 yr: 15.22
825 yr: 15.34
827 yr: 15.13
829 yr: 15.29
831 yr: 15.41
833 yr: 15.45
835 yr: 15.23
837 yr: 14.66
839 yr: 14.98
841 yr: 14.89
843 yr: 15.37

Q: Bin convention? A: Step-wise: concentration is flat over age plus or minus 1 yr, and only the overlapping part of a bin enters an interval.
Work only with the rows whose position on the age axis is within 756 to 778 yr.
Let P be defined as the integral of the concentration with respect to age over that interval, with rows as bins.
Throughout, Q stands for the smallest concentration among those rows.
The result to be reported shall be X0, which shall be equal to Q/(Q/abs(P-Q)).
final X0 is 313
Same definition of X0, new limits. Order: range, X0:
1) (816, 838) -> 322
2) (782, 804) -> 339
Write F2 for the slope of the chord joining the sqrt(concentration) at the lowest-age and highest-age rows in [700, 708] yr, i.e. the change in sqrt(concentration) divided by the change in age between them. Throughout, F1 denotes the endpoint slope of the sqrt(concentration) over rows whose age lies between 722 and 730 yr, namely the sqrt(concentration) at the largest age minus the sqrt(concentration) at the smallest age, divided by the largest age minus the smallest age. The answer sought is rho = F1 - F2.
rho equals -0.019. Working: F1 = 0.002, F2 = 0.021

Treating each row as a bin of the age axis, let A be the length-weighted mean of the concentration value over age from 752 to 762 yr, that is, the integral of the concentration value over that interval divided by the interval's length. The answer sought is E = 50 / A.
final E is 3.35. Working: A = 14.9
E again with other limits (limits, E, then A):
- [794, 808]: 3.15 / 15.9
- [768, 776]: 3.30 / 15.1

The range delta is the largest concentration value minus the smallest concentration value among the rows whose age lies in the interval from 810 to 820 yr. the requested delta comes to 1.1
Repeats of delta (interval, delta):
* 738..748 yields 0.9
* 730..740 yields 1.2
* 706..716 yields 0.7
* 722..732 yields 0.7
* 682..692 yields 1.4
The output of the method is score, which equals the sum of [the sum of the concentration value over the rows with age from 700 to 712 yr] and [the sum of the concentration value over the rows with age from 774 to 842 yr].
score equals 634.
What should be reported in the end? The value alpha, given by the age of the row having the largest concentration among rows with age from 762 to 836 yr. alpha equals 813 yr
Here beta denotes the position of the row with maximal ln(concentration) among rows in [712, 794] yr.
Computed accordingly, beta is 715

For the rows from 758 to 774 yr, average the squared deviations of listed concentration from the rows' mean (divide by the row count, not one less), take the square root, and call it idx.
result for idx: 0.31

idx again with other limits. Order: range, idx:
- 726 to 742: 0.52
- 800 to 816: 0.44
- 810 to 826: 0.51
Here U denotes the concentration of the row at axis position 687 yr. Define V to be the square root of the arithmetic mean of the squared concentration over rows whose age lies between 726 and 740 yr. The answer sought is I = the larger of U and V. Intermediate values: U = 15.88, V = 15.6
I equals 15.9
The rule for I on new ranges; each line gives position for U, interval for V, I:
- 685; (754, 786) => 16.3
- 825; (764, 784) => 15.3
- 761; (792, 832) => 15.8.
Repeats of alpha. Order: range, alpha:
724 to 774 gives 727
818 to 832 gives 819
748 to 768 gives 755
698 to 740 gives 707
